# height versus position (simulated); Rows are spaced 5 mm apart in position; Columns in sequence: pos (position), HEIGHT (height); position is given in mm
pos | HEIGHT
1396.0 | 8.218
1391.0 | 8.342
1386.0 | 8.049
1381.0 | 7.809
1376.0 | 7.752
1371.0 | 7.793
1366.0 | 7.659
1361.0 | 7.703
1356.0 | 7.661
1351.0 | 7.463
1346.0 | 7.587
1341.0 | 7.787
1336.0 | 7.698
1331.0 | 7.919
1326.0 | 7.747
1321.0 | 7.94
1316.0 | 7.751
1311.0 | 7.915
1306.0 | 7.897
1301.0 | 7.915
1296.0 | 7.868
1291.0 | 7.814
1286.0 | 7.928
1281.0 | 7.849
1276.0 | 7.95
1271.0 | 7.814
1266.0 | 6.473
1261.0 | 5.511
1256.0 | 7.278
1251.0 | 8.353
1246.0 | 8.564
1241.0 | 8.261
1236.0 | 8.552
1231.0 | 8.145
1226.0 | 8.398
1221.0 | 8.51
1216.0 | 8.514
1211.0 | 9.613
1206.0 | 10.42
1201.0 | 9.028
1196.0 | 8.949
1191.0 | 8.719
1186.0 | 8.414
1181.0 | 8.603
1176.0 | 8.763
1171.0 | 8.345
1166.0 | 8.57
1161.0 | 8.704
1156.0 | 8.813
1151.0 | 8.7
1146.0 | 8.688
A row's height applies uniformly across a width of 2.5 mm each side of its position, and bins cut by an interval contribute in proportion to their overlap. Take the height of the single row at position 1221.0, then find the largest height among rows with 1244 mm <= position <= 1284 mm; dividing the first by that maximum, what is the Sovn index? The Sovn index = 0.99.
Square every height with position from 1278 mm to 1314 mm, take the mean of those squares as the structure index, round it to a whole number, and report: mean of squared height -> 62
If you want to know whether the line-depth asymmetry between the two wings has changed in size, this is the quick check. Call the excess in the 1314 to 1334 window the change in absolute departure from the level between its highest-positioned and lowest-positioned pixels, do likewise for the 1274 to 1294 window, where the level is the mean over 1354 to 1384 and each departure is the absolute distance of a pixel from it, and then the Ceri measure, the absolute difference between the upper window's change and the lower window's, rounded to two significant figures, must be 0.30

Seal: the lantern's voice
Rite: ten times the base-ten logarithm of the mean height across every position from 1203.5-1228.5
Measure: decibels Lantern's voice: 9.59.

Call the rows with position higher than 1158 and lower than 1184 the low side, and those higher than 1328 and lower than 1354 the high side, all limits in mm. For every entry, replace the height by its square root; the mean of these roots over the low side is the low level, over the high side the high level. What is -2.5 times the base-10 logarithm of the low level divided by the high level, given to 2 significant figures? -0.060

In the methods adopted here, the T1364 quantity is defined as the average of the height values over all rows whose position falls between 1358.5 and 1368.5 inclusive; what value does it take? 7.7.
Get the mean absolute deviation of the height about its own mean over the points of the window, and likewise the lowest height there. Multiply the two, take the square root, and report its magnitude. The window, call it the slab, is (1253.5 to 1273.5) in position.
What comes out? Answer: 2.07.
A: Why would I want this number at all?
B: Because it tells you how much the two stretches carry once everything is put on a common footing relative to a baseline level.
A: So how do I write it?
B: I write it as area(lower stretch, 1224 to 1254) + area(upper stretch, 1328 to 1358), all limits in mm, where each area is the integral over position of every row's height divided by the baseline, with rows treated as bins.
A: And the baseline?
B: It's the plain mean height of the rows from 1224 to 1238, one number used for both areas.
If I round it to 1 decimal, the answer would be 57.6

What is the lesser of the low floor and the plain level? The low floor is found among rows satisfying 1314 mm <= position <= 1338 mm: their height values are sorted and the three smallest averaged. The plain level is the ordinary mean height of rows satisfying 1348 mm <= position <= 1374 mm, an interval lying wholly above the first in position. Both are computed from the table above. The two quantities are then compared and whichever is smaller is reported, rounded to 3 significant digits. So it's 7.66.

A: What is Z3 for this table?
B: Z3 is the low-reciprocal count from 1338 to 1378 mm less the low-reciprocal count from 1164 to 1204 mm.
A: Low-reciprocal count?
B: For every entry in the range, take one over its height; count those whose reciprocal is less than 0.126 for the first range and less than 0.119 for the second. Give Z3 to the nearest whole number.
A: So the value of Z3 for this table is -7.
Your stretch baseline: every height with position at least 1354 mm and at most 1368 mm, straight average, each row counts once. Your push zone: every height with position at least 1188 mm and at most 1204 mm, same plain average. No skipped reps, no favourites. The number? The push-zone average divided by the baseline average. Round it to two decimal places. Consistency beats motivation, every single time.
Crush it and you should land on 1.16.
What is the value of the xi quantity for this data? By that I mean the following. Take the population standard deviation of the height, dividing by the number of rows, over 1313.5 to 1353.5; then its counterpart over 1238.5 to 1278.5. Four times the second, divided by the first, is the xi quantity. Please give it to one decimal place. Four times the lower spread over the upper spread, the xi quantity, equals 26.6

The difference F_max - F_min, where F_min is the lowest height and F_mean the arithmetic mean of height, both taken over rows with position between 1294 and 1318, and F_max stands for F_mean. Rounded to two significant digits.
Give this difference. 0.12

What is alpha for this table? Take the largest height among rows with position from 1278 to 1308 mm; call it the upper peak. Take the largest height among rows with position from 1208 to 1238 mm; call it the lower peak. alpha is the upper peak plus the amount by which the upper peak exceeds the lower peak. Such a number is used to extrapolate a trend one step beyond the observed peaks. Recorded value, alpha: 6.2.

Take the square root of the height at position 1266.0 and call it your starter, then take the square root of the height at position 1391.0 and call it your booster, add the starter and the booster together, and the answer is 5.43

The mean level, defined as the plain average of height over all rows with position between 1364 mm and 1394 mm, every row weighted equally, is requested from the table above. 7.9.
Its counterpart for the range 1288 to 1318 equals 7.9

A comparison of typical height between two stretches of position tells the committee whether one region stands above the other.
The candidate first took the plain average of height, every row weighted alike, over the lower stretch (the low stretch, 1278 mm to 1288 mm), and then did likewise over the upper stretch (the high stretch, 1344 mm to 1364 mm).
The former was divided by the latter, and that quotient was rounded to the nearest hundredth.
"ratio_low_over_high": 1.04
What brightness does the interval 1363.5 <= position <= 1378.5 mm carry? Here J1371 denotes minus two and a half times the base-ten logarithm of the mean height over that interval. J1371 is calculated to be -2.22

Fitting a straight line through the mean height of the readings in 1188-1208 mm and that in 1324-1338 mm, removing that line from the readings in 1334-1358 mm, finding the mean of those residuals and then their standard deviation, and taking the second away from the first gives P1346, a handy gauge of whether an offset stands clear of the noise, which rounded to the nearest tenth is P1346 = -0.1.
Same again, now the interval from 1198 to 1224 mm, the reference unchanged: -0.6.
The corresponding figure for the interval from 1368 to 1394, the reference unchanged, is 0.4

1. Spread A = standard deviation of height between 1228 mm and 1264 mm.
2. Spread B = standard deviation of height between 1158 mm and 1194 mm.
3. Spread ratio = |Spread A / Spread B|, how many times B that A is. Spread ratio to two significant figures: 6.9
